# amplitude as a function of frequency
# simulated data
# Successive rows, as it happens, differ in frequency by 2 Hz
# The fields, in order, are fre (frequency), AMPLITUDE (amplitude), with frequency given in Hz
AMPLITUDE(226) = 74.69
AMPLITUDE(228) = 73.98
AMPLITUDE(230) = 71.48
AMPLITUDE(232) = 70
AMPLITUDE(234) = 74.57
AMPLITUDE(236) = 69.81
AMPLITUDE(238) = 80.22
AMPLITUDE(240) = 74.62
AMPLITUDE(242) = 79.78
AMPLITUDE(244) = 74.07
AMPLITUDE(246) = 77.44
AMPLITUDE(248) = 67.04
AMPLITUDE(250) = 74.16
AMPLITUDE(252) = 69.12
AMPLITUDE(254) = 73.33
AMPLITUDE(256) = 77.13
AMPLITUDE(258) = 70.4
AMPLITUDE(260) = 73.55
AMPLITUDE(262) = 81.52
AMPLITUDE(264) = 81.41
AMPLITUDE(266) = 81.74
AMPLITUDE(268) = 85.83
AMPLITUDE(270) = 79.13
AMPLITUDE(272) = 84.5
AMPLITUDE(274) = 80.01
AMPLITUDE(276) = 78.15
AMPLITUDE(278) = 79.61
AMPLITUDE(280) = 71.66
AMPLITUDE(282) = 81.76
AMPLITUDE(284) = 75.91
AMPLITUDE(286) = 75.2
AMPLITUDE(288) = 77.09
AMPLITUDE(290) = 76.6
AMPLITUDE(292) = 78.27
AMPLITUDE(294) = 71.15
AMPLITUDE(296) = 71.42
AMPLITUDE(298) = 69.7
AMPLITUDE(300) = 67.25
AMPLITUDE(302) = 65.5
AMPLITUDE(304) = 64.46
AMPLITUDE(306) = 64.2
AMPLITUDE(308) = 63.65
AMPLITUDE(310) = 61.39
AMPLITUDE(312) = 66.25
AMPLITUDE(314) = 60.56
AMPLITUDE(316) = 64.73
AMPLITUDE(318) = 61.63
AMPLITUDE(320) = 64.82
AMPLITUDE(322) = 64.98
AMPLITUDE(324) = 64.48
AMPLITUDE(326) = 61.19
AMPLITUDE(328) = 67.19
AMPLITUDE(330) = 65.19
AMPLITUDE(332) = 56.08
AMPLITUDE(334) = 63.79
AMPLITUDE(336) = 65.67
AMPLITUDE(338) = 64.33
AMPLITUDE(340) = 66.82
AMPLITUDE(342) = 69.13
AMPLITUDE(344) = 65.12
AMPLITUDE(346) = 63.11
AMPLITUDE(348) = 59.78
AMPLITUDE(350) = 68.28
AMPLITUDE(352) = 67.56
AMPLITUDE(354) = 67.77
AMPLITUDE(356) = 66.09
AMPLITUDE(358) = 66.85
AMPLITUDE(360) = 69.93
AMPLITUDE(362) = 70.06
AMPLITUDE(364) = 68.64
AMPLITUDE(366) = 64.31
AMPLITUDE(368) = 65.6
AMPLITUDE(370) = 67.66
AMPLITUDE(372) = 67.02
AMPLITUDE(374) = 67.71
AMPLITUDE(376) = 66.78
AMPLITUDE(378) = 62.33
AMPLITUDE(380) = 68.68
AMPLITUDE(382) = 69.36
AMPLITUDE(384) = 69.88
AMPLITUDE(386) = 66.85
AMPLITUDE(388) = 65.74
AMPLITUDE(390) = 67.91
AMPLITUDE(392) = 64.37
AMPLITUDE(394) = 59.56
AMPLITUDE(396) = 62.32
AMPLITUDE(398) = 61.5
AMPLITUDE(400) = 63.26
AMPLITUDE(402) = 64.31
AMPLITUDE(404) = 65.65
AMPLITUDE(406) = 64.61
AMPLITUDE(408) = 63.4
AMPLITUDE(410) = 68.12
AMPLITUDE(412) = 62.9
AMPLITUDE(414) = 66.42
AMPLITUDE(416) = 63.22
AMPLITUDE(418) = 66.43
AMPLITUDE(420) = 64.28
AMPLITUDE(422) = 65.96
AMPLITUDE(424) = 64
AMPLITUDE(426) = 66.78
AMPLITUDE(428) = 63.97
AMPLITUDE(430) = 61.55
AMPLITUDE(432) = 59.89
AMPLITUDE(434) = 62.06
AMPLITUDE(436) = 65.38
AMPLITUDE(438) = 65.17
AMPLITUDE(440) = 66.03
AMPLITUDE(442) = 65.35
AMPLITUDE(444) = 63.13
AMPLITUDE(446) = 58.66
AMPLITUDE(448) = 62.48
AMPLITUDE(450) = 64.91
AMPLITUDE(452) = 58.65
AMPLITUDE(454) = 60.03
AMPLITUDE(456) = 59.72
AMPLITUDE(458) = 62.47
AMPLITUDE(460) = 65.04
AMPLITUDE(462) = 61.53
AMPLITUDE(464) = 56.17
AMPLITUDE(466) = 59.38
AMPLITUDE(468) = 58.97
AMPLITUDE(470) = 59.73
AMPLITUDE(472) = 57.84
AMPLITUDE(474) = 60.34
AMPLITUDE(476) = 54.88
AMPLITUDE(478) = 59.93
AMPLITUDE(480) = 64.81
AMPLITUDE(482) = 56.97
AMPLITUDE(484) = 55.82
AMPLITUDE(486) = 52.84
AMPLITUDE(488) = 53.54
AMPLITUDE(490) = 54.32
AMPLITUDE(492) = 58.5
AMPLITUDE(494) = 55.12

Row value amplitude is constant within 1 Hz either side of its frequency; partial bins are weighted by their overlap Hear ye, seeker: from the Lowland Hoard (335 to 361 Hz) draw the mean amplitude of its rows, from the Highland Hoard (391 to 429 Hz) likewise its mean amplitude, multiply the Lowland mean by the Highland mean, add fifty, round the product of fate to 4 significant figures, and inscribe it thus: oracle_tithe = 4304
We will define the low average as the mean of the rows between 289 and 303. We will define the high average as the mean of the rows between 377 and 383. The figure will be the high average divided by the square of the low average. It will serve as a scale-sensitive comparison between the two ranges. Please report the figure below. 0.013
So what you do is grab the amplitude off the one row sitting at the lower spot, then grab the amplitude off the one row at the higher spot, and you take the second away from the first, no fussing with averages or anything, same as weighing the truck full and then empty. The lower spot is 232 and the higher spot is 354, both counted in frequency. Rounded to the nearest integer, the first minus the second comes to 2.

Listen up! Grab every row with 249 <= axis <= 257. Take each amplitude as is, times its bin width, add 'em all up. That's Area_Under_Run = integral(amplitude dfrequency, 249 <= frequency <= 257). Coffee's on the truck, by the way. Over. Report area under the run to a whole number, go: 587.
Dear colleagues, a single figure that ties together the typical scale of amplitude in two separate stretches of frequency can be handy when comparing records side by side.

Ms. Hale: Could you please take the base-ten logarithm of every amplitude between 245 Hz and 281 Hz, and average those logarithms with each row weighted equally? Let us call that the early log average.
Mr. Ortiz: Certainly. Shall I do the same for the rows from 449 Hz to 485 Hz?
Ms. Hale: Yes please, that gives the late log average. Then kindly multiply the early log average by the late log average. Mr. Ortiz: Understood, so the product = 3.35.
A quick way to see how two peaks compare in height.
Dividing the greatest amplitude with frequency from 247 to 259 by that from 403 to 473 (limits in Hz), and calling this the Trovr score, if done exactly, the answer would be 1.13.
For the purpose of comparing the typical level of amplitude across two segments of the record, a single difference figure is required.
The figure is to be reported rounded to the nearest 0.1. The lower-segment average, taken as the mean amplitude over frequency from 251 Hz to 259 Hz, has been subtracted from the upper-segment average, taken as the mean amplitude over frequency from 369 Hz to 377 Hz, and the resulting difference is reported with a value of -5.2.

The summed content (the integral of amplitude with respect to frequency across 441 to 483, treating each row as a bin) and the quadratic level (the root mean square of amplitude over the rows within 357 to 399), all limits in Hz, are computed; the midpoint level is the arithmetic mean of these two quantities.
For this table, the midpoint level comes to 1304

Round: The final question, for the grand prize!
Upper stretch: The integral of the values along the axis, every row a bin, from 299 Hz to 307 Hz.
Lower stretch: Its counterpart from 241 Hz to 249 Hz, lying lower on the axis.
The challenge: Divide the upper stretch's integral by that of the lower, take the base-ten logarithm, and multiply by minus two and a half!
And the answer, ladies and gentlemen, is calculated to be 0.143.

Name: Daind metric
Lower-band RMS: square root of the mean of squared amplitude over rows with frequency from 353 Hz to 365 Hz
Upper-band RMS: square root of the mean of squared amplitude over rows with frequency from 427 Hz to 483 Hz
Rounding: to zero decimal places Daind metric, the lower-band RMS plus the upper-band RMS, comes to 130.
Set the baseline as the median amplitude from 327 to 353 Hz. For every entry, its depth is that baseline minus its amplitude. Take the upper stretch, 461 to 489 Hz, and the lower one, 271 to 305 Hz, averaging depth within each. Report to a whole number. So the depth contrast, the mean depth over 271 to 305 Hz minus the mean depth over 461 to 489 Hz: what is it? -17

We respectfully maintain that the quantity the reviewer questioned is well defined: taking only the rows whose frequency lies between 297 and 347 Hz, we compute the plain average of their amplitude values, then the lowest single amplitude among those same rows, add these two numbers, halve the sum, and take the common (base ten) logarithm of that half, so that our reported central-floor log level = 1.78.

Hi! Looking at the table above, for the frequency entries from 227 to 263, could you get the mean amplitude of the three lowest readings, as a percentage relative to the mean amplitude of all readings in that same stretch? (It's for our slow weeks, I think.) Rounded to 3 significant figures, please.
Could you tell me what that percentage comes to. 92.8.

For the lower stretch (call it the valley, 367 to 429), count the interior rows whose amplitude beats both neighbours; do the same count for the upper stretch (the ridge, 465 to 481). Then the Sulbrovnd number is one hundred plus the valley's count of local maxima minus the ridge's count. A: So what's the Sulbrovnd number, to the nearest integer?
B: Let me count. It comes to 109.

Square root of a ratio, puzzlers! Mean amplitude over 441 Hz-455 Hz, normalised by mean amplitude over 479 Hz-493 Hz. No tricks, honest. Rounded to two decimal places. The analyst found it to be 1.04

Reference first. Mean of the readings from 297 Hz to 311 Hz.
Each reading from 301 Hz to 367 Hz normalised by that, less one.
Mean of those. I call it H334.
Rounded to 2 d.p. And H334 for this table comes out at 0.00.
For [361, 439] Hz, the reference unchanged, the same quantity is 0.00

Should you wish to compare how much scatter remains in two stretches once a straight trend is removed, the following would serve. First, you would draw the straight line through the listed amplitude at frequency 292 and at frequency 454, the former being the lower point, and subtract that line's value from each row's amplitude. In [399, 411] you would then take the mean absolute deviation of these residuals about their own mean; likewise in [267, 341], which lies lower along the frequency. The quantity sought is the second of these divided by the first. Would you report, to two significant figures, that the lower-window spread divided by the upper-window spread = 3.1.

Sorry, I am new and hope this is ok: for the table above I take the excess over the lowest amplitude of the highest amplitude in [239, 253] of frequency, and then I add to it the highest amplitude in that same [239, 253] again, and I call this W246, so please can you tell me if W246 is 93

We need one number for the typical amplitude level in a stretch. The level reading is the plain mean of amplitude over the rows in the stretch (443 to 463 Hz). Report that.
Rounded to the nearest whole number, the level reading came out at 62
